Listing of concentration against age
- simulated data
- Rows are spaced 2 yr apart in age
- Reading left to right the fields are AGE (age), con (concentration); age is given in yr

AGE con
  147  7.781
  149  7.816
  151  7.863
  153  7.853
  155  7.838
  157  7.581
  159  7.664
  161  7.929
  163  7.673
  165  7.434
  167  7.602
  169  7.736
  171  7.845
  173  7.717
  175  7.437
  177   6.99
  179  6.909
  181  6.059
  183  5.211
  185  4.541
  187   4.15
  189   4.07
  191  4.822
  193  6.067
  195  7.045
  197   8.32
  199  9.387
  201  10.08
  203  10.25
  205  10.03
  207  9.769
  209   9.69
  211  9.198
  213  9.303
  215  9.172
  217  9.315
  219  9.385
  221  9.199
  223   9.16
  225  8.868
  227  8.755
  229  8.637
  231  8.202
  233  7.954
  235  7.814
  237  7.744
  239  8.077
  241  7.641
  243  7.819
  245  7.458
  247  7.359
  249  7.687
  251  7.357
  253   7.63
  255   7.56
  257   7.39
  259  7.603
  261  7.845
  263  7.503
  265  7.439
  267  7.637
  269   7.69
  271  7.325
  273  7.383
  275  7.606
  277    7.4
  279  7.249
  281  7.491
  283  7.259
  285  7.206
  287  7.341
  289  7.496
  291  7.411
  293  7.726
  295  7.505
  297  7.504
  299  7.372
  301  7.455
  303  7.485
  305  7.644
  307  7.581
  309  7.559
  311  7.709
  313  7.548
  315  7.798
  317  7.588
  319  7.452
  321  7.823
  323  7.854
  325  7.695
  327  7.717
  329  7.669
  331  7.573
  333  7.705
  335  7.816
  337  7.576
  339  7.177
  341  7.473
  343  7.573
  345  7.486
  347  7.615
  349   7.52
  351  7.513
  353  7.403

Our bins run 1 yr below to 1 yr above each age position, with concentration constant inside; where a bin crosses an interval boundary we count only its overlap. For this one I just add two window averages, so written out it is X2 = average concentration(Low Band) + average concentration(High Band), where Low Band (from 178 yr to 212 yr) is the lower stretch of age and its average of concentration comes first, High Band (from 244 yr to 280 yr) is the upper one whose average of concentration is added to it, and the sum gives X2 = 14.9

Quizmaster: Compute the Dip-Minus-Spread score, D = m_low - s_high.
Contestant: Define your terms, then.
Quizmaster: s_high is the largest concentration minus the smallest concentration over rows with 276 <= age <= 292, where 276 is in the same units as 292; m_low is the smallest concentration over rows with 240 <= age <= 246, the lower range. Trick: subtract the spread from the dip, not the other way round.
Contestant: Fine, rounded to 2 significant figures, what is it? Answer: 7.2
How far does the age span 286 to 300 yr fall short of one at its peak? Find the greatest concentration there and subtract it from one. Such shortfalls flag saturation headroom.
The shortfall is -6.73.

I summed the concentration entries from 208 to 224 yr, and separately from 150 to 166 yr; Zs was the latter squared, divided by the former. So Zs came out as 51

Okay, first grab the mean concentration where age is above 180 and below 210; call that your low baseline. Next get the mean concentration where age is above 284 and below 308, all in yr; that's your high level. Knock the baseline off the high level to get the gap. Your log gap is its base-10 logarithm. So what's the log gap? -0.75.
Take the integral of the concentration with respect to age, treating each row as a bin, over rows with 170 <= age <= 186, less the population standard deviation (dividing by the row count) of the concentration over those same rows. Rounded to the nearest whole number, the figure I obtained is 104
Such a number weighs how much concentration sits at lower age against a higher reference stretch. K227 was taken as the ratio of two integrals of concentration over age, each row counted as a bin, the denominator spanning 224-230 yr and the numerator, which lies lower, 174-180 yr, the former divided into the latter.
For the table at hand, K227 0.81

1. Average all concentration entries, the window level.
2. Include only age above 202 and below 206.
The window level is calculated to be 10.1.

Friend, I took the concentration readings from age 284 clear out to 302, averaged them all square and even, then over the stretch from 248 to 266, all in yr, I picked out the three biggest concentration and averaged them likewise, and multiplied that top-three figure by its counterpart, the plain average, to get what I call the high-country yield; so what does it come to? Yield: 57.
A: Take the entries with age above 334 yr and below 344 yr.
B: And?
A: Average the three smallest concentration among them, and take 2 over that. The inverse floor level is 0.270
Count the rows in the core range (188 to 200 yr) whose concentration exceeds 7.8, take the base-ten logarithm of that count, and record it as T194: 0.30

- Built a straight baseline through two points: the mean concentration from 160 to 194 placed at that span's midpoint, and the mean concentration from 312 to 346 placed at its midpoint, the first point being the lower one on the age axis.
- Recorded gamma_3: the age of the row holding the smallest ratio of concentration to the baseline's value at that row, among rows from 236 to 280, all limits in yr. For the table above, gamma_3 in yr 279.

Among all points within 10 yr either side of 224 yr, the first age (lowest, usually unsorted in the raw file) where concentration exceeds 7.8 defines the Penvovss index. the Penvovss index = 215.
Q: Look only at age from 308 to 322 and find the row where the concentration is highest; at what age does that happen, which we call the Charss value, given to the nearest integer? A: 321 yr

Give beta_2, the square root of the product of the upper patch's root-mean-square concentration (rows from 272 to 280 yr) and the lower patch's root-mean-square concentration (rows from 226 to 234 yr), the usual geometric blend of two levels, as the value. 7.9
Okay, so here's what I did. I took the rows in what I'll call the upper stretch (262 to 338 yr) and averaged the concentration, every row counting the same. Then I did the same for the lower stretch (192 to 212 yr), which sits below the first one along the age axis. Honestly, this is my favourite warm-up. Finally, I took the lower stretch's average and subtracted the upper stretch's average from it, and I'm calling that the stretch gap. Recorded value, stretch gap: 1.4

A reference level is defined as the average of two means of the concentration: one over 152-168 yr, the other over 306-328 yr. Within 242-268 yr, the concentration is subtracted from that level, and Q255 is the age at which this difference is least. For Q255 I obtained 261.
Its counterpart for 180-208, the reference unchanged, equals 203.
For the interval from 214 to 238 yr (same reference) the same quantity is 219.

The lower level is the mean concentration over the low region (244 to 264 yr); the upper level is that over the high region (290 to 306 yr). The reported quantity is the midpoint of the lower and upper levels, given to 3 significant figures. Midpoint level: 7.53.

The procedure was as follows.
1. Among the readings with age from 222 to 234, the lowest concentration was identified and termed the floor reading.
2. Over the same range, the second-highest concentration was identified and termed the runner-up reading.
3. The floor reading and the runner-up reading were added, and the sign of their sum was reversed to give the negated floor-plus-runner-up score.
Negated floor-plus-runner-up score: -16.8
